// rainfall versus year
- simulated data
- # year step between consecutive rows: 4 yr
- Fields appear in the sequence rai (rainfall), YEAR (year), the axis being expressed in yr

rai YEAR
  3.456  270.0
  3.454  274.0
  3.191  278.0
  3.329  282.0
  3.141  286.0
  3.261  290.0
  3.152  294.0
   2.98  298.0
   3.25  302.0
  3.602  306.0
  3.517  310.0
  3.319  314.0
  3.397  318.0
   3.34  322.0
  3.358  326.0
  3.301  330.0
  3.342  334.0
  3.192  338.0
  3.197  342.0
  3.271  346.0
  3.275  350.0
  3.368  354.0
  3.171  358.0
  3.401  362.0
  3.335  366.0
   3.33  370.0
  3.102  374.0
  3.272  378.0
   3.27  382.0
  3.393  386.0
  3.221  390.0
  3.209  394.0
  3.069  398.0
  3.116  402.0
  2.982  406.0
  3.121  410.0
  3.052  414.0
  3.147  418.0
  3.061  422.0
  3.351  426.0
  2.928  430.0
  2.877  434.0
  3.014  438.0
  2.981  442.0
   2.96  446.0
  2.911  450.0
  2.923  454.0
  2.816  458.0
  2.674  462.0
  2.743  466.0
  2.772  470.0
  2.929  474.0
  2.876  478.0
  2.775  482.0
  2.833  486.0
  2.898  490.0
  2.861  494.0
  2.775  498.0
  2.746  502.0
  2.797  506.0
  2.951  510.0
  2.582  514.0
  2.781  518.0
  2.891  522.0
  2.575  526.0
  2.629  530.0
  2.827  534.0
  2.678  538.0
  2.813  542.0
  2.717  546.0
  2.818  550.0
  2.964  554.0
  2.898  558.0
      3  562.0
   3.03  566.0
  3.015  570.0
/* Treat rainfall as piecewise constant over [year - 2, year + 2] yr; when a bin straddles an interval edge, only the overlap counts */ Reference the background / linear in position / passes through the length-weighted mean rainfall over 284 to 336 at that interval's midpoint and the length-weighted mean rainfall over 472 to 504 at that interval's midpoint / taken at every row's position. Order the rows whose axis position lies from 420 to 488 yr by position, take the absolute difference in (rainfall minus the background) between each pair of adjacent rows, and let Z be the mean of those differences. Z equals 0.107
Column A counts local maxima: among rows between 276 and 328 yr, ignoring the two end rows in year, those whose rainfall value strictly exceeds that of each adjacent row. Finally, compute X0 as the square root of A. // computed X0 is 2.00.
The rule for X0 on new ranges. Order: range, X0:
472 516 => 1.41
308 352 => 1.73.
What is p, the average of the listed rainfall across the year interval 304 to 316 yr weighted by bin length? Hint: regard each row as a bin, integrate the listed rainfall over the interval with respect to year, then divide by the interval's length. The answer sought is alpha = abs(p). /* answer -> 3.5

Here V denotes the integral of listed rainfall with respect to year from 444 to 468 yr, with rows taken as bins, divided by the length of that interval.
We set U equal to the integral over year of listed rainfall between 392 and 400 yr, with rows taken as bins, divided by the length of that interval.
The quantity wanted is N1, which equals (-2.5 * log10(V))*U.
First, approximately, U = 3.14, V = 2.84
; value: -3.6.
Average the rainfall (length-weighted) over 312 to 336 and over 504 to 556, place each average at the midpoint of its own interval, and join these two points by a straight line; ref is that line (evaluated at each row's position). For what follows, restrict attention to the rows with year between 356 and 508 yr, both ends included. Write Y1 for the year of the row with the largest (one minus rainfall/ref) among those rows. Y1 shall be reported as 462.0 yr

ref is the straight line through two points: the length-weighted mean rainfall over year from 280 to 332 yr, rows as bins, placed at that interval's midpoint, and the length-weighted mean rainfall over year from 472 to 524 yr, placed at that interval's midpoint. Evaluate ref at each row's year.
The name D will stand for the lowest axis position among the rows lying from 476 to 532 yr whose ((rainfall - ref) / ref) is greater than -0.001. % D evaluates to 478.0 yr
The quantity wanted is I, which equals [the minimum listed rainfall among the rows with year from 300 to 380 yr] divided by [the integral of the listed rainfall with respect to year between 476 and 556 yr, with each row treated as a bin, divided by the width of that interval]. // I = 1.11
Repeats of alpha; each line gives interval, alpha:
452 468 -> 2.8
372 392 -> 3.3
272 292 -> 3.3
